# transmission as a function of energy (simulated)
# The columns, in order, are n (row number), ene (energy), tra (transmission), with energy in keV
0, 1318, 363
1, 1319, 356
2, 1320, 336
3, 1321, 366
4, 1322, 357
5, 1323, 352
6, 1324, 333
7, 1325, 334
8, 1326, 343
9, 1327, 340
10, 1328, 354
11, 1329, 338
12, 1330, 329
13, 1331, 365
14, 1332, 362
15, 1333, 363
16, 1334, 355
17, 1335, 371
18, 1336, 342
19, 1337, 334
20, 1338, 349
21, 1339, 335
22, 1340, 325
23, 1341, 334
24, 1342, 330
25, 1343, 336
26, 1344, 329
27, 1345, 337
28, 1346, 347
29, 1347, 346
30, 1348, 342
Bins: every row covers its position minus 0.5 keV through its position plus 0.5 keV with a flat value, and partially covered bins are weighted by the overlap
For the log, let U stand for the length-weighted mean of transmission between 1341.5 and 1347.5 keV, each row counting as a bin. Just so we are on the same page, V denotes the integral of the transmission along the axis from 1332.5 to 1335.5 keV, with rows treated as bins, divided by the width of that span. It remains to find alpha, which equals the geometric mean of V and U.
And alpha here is 350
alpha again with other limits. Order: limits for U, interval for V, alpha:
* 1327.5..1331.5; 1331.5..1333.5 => 354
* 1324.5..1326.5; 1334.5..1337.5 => 344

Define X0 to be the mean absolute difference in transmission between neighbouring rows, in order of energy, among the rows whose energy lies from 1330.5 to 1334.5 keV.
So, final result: 4.0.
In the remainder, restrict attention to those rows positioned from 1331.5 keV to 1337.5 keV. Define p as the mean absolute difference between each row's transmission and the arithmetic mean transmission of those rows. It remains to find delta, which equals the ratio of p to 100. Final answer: 0.110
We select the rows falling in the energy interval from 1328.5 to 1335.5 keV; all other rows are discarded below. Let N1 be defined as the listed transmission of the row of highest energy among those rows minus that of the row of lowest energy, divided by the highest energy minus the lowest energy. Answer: 5.5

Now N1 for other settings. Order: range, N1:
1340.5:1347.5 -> 2.0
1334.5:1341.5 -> -6.2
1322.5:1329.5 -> -2.3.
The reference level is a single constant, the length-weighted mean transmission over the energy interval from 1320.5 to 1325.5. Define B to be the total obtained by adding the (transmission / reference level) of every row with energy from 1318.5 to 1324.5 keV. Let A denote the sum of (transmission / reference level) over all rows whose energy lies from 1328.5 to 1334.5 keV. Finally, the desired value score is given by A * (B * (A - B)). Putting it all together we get 1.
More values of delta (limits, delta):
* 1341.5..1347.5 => 0.060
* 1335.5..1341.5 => 0.060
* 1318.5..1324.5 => 0.103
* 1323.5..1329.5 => 0.054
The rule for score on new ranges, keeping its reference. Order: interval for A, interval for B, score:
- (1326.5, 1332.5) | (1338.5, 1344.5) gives 10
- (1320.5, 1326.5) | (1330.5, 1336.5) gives -8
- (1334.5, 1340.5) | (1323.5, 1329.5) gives 1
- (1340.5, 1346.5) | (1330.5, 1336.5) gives -15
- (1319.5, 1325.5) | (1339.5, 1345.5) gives 9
